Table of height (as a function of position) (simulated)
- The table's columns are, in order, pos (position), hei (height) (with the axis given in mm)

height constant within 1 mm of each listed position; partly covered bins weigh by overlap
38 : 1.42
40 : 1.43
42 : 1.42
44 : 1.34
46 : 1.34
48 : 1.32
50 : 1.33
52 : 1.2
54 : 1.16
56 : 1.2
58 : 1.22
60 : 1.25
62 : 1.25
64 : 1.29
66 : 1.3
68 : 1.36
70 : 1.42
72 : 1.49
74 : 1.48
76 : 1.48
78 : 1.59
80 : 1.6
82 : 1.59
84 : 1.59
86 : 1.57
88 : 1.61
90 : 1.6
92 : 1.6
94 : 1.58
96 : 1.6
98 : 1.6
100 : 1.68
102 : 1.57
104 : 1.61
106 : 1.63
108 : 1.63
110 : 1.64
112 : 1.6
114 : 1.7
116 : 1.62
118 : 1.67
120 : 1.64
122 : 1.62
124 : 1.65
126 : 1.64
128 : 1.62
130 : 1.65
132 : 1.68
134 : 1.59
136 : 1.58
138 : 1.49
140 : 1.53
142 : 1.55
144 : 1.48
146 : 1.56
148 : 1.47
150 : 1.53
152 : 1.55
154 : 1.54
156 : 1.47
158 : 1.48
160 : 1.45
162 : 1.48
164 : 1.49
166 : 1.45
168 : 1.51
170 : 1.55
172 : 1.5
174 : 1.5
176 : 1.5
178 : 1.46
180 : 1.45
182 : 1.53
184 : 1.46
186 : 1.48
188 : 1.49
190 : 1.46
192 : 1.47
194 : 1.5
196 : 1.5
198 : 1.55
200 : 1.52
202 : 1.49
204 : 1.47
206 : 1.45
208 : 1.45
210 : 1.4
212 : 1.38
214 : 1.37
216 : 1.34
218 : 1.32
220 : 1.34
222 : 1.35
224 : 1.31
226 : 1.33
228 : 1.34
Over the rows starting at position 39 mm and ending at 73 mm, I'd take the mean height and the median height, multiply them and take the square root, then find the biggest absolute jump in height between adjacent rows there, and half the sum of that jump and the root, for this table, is 0.72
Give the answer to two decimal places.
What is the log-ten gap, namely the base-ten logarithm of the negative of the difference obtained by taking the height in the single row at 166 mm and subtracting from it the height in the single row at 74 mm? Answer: -1.52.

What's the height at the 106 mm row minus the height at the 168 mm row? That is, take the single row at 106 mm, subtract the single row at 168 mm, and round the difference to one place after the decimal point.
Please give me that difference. 0.1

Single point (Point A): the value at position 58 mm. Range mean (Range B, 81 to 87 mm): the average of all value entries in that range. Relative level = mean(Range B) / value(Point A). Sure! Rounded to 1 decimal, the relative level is 1.3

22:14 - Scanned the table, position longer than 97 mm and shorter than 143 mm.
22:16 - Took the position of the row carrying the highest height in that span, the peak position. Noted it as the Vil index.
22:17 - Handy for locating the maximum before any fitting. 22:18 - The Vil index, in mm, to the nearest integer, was 114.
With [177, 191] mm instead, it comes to 182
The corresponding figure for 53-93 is 88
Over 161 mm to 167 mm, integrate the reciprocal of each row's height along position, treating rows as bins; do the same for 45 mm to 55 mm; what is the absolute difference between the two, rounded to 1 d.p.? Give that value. 3.8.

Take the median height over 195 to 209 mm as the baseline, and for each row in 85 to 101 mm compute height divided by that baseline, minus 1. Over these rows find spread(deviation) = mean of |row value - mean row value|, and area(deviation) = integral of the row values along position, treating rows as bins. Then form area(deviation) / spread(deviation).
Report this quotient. 92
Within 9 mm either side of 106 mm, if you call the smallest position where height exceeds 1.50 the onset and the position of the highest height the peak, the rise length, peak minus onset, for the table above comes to 16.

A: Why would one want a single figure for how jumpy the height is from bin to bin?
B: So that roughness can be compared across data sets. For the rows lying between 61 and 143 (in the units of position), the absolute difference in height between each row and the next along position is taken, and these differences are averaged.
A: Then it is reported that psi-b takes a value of 0.0360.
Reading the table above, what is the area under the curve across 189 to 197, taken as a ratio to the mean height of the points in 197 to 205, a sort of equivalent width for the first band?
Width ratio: 7.87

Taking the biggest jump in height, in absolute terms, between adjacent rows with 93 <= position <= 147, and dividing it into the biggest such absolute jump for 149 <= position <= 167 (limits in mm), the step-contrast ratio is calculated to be 0.64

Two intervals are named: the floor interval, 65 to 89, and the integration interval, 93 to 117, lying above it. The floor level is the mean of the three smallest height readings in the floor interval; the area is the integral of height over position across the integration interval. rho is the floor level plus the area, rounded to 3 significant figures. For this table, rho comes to 40.3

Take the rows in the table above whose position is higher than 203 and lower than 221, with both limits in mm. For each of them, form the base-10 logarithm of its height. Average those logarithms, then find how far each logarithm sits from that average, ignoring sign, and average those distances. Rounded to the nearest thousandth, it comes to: 0.014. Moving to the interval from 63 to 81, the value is 0.028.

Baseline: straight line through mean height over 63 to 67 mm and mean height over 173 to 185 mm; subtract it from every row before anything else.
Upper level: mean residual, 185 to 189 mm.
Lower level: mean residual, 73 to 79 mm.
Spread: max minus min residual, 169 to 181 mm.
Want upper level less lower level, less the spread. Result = -0.33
